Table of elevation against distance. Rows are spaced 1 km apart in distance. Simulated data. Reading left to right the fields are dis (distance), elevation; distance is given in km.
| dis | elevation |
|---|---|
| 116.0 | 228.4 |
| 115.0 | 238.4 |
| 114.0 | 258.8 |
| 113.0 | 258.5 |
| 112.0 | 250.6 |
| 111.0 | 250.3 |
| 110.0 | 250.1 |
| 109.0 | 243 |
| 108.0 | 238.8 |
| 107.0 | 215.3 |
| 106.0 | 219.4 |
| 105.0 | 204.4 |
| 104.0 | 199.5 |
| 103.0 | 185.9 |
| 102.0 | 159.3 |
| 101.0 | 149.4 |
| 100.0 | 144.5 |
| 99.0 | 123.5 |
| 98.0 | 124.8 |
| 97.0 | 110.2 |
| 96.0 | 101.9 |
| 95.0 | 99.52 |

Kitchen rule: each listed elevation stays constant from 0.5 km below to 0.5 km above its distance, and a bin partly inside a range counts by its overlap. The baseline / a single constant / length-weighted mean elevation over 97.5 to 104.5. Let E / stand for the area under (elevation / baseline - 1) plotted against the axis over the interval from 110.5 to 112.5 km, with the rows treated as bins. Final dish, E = 1.2 km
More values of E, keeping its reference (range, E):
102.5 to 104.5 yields 0.5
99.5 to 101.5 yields -0.1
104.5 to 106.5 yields 0.7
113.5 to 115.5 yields 1.2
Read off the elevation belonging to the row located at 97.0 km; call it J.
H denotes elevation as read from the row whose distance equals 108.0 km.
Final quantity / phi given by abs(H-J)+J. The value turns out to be 239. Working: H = 238.8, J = 110.2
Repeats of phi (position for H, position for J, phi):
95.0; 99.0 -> 147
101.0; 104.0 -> 250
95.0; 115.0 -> 377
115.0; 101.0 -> 238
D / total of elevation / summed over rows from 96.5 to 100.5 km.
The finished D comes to 503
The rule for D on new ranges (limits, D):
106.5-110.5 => 947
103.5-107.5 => 839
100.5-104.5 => 694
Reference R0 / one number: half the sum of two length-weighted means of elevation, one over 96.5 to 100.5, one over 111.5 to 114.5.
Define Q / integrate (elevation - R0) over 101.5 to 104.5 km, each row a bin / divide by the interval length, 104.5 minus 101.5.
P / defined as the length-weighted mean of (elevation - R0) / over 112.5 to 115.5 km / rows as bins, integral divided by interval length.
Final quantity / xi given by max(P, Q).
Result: 61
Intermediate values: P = 61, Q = -9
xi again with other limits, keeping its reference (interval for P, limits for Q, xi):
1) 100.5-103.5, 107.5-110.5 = 53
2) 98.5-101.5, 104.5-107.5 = 22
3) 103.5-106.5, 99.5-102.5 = 17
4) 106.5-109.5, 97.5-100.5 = 42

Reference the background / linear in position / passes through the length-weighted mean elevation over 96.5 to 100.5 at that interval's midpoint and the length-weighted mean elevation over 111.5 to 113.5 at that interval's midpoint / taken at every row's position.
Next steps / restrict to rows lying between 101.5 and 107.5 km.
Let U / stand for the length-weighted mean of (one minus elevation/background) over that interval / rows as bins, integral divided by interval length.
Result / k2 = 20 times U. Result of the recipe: -1.8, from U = -0.09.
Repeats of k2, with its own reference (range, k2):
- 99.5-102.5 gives -0.3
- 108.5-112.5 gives -1.1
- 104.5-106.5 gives -2.3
